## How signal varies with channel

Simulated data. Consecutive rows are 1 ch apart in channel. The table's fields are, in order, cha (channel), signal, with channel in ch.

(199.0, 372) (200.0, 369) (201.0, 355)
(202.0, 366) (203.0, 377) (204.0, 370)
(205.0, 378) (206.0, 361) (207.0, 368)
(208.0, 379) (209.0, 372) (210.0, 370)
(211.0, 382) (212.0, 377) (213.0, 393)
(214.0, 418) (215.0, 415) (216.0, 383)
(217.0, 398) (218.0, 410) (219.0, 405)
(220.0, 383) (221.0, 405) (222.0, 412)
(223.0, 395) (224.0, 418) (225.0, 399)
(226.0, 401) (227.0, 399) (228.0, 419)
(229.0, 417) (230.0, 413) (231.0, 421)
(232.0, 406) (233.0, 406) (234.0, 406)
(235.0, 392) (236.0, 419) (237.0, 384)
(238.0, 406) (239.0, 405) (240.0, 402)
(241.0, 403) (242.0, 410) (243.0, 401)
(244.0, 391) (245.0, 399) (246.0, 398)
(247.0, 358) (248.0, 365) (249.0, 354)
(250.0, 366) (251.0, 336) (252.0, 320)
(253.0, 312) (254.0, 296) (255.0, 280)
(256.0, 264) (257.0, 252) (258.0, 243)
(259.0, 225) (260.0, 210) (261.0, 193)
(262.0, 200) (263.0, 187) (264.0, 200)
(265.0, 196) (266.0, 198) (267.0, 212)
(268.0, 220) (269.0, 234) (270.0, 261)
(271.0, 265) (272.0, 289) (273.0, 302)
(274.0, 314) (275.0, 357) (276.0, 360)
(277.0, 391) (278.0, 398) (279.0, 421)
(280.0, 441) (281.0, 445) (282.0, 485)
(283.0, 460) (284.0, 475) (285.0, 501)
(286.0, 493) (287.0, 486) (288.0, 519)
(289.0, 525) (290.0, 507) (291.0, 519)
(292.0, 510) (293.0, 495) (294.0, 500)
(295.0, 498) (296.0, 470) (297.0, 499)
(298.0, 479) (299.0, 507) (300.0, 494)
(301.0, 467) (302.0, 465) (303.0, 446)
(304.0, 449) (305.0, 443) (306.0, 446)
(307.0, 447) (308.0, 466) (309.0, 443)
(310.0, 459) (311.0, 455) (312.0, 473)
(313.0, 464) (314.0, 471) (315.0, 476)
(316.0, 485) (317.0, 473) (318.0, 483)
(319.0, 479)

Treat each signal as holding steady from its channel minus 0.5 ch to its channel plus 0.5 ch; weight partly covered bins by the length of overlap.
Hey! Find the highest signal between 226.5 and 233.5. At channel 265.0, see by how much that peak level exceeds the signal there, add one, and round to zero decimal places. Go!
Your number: 226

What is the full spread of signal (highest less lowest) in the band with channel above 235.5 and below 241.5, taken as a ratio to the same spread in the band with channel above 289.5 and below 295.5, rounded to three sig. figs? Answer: 1.46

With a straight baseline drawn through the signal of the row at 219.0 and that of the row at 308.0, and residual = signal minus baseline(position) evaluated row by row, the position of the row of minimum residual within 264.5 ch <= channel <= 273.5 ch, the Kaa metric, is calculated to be 265.0 ch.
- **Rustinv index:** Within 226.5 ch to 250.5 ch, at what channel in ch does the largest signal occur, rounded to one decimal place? 231.0 ch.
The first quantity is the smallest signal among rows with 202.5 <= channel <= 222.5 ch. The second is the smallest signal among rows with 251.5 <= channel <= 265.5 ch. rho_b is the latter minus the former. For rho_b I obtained -174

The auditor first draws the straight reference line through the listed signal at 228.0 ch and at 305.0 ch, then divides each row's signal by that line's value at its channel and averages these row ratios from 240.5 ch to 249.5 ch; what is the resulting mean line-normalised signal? 0.91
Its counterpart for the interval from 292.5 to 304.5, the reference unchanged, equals 1.09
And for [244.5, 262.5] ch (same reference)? 0.70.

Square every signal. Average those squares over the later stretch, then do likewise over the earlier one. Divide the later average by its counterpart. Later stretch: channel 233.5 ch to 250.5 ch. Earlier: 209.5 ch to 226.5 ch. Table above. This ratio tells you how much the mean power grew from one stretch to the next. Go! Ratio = 1.0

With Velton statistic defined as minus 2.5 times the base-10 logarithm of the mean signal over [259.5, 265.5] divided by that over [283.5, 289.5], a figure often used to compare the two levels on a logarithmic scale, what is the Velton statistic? 1.0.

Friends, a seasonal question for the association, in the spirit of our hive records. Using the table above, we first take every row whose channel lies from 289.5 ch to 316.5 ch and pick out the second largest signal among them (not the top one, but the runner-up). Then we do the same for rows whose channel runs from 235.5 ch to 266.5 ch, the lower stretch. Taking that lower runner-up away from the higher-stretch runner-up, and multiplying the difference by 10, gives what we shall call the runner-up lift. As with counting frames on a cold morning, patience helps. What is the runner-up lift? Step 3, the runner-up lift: 1000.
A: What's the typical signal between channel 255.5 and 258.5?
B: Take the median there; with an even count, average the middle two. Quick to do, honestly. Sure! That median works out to 252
